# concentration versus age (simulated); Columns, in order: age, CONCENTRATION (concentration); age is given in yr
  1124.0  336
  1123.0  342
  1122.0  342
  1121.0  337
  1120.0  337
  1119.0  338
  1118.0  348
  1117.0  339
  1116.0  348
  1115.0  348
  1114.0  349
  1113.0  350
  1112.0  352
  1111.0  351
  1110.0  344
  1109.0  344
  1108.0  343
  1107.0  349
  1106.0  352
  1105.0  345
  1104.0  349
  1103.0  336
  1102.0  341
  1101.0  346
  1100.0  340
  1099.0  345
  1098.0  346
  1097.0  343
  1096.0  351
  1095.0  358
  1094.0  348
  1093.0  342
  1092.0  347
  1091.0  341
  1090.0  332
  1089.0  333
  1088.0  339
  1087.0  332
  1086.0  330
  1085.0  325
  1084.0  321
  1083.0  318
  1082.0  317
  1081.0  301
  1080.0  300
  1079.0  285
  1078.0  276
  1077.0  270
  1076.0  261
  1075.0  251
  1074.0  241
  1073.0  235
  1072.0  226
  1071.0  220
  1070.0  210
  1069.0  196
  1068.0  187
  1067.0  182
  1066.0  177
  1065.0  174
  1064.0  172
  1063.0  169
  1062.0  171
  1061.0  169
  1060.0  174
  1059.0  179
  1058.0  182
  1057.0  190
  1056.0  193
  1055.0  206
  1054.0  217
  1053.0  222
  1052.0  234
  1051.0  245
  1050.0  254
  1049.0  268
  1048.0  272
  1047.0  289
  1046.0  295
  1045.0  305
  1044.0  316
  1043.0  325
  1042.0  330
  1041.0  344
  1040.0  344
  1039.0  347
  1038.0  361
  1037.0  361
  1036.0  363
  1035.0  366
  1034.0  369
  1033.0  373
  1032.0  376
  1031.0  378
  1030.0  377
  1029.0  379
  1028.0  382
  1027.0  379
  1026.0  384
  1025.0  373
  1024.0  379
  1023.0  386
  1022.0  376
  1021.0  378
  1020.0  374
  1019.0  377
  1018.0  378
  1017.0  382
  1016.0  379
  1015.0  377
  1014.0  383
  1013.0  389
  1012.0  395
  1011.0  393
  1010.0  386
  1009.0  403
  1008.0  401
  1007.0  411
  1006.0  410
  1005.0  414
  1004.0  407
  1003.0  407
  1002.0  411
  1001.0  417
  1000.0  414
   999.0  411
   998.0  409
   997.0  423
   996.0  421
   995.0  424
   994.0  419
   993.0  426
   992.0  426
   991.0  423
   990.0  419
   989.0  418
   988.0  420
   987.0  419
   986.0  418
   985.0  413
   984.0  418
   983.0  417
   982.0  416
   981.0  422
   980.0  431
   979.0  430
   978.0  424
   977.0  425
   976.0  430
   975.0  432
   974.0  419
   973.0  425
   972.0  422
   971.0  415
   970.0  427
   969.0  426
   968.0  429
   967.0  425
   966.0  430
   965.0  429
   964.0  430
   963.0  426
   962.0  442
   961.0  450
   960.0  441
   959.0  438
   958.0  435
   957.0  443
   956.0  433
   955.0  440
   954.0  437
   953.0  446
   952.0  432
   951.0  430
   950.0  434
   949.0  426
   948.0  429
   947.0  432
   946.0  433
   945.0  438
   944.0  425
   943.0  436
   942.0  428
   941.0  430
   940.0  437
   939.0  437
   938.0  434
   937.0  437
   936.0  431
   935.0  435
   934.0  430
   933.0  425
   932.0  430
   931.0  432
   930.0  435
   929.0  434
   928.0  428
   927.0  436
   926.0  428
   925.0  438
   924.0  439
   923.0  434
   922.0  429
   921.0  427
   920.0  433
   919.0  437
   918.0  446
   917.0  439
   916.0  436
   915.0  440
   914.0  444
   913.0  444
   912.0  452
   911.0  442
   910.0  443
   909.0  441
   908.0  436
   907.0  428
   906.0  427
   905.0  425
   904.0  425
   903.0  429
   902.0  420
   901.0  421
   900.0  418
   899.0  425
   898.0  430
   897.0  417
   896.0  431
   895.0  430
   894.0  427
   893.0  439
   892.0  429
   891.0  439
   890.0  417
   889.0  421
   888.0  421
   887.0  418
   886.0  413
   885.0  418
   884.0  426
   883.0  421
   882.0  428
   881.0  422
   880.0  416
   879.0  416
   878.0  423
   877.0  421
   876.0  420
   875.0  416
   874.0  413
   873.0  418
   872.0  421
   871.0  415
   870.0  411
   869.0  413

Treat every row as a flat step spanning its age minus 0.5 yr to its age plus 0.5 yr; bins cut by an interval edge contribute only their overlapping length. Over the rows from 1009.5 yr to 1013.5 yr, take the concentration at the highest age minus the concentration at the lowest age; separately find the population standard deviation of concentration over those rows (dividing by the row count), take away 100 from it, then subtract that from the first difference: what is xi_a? 100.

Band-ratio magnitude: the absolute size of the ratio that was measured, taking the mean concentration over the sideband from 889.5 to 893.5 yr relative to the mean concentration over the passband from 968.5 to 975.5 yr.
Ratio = 1.02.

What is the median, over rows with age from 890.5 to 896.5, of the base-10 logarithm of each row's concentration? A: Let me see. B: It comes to 2.63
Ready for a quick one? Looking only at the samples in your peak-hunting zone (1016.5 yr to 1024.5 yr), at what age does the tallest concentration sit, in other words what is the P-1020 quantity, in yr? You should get 1023.0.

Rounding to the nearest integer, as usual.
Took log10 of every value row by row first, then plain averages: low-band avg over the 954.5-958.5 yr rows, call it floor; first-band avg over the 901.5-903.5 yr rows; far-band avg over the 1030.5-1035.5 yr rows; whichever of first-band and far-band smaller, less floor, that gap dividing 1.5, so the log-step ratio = -21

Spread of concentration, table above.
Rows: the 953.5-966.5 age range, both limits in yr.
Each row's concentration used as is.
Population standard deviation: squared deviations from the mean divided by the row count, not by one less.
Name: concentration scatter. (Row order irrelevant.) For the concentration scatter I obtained 6.5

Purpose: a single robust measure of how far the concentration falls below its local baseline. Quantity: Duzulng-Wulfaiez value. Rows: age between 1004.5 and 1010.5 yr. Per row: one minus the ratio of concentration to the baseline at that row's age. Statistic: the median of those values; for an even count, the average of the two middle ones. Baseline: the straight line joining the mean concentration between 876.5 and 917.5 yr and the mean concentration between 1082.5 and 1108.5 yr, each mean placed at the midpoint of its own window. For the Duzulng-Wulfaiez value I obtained -0.071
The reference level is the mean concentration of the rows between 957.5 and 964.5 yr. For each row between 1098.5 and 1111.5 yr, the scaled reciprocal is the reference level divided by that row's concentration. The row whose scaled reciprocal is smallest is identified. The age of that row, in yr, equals 1106.0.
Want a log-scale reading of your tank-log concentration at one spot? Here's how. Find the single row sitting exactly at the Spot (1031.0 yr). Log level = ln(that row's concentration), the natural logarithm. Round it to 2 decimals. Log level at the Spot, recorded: 5.93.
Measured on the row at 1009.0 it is 6.00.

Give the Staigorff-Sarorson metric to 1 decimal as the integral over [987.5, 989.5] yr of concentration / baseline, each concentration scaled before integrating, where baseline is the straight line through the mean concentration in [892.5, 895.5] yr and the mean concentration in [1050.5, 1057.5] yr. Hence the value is 2.8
